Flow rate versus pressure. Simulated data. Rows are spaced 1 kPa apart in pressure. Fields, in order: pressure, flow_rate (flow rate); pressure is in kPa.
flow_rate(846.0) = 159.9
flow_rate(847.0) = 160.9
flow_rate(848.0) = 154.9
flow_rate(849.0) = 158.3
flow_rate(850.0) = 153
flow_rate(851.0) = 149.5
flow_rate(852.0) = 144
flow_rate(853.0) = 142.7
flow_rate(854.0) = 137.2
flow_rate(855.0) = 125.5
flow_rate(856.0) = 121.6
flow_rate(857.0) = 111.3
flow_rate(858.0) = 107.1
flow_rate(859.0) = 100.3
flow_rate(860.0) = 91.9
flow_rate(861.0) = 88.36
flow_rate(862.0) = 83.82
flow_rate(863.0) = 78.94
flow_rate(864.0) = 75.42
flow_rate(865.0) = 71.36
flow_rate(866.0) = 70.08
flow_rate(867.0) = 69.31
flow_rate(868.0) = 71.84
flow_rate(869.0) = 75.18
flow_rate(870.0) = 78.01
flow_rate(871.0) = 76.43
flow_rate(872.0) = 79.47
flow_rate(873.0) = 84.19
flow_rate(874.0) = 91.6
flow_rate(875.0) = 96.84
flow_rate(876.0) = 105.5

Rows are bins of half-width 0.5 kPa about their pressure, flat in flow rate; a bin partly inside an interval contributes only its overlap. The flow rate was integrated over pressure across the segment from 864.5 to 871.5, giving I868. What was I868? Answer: 512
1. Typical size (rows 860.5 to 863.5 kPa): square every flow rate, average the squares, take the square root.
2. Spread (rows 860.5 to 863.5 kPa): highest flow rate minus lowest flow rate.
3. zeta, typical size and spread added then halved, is 47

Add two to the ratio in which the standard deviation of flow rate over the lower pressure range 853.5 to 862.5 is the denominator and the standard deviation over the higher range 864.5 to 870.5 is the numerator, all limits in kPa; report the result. 2.2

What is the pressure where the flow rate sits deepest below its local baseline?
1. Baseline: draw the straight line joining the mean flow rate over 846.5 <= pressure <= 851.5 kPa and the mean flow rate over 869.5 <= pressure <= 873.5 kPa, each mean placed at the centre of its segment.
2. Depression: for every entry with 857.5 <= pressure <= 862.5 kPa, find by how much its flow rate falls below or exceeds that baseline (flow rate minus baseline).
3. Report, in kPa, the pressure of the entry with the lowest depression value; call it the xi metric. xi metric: 862.0 kPa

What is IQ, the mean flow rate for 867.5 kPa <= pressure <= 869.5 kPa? 74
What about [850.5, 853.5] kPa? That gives 145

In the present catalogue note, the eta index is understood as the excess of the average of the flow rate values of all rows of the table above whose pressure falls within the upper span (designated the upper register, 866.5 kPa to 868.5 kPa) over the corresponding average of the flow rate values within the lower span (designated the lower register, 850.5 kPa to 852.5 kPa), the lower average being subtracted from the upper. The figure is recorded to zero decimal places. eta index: -76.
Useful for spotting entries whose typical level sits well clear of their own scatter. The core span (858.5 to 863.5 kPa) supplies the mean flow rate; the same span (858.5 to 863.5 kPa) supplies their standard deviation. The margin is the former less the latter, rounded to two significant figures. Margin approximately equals 81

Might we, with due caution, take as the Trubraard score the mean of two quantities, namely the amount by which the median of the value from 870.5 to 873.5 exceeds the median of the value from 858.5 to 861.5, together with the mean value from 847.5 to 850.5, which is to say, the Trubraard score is 71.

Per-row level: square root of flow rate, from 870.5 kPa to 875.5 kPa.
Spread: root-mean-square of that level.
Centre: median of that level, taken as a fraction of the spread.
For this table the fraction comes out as 0.99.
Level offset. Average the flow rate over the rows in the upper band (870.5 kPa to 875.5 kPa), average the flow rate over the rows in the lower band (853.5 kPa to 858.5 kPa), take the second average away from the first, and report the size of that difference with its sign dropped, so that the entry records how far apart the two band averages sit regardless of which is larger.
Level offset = 35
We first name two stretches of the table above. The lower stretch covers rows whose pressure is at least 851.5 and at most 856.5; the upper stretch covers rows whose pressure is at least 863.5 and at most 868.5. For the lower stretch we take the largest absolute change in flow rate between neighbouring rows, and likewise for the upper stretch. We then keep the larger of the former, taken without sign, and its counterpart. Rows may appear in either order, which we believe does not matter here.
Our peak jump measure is 11.7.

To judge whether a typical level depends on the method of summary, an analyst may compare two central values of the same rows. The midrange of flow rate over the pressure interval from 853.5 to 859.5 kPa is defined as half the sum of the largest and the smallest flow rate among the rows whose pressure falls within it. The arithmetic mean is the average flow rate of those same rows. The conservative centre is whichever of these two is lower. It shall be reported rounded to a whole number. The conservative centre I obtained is 117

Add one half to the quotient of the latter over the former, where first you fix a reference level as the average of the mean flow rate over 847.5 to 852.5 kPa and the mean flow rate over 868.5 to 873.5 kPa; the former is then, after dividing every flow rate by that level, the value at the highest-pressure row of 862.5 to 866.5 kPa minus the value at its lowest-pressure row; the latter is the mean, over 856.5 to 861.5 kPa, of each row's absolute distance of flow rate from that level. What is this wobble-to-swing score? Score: -201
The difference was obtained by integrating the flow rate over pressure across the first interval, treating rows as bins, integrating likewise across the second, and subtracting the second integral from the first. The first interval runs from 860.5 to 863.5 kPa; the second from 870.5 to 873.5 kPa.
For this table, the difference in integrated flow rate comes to 11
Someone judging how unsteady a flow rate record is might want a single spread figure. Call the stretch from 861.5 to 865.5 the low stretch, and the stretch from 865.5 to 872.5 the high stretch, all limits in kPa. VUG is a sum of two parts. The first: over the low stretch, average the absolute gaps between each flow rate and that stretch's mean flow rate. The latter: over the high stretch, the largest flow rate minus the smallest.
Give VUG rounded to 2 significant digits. 14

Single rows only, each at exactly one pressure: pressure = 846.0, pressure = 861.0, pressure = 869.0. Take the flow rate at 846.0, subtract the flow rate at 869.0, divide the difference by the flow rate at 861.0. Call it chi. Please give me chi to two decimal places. 0.96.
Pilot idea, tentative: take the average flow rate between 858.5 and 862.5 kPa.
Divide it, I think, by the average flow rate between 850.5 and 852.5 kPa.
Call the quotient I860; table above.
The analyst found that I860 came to 0.62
